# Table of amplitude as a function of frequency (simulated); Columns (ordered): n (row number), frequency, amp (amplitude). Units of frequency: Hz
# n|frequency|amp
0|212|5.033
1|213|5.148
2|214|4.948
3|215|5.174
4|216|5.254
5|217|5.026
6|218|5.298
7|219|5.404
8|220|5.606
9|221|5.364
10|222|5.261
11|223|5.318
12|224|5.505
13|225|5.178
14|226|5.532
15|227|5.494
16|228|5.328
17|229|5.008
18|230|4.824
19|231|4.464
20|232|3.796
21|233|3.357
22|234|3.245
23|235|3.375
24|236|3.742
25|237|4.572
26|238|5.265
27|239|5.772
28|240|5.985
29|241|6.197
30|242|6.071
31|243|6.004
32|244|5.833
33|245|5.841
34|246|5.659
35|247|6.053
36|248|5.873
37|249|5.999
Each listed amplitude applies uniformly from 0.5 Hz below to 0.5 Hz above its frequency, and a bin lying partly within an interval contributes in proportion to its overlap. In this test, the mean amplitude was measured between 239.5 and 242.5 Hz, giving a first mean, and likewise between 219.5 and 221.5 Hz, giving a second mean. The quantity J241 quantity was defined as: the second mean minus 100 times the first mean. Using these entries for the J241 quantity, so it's -603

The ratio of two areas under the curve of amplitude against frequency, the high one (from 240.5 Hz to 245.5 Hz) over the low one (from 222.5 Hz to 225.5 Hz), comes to 1.9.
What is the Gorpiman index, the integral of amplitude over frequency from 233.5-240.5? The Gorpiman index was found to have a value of 32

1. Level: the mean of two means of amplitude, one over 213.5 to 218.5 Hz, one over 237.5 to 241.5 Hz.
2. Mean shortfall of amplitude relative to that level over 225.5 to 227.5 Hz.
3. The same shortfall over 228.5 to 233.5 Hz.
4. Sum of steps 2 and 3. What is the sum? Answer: 1.1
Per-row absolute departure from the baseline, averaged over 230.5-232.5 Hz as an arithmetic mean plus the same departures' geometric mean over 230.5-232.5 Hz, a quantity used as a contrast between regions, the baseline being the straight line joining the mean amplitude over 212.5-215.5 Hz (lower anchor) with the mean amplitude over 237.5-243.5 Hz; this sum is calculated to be 2.92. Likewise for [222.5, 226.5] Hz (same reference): 0.22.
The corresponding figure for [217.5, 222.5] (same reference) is 0.26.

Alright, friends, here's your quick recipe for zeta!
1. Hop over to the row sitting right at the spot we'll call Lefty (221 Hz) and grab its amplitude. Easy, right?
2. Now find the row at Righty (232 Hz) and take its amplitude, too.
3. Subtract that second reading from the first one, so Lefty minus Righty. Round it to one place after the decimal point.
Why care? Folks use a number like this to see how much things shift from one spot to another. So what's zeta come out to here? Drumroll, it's 1.6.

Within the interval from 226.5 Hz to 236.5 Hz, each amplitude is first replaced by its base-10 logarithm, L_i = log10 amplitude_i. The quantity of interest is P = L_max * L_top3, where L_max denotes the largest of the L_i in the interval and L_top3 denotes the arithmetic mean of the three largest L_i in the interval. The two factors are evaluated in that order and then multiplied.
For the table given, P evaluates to 0.534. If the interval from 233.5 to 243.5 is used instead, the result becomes 0.622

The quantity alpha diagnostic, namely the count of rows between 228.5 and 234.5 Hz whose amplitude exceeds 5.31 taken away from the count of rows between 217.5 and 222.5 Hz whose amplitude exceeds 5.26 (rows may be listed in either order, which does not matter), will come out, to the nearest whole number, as 5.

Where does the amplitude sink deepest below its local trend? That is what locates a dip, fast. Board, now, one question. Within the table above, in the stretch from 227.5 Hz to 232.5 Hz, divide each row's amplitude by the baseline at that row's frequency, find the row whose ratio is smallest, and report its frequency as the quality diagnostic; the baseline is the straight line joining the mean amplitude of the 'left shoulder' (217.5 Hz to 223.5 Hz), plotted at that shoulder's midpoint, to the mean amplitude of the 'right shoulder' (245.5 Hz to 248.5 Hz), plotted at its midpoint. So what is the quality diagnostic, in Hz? 232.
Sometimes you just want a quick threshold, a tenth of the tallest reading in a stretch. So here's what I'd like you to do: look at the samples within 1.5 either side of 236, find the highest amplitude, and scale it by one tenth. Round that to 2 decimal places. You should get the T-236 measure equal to 0.46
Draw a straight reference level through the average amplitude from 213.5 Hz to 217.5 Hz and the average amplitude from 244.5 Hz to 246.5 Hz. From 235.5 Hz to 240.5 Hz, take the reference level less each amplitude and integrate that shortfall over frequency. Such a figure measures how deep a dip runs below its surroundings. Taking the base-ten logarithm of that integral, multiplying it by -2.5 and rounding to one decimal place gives -1.0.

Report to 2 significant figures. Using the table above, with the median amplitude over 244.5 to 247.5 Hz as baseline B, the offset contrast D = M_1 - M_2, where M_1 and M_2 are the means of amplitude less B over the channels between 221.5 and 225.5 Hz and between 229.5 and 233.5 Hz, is 1.2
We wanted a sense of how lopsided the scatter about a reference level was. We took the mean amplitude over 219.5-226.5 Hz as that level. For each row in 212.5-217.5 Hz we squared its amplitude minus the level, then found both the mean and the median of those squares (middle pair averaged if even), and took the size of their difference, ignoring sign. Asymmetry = 0.032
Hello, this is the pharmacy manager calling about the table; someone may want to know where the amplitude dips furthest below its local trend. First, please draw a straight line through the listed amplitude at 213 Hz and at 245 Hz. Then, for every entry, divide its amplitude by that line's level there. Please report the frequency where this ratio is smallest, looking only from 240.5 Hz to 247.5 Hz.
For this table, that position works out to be 246 Hz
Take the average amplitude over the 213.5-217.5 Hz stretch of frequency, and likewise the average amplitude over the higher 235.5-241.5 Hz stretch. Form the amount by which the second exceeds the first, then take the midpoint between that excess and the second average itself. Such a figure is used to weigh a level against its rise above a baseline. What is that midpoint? 2.71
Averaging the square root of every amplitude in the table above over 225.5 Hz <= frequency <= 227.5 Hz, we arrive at 2.35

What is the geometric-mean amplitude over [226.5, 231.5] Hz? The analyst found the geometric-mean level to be 5.0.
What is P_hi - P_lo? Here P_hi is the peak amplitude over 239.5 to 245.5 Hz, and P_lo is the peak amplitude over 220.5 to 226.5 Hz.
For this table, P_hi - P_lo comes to 0.7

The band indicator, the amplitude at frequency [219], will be 5.404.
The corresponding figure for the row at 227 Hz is 5.494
